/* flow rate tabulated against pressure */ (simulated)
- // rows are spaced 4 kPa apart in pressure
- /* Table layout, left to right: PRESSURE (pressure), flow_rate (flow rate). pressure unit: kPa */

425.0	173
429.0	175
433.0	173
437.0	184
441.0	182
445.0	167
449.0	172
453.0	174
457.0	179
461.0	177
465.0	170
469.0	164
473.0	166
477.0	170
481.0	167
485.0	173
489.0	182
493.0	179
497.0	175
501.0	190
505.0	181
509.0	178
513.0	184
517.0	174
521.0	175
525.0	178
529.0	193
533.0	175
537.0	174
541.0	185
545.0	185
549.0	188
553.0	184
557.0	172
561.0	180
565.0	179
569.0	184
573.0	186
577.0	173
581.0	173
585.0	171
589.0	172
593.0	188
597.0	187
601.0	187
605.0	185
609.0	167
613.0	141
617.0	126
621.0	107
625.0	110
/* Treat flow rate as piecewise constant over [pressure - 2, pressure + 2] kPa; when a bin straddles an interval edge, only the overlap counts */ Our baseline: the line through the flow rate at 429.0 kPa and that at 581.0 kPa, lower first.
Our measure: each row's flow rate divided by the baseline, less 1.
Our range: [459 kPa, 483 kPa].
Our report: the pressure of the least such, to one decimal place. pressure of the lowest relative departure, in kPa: 469.0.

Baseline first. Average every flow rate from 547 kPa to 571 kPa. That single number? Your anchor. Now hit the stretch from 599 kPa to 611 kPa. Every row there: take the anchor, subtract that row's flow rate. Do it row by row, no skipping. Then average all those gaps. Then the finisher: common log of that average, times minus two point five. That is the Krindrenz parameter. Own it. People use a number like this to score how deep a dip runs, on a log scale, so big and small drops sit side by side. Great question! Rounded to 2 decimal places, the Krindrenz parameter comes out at -0.44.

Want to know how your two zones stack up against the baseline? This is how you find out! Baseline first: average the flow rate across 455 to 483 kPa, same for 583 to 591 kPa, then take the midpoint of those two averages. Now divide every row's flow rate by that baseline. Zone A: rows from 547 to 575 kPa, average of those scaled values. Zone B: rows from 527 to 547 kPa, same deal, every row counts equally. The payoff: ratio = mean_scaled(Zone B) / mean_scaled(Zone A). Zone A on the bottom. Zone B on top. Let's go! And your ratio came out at 1.00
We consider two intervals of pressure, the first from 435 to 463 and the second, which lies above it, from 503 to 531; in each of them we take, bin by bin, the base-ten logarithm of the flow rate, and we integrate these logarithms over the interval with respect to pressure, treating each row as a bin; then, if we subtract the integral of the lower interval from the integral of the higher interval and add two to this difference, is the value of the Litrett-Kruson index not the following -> 2.27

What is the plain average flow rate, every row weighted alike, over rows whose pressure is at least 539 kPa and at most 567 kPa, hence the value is 182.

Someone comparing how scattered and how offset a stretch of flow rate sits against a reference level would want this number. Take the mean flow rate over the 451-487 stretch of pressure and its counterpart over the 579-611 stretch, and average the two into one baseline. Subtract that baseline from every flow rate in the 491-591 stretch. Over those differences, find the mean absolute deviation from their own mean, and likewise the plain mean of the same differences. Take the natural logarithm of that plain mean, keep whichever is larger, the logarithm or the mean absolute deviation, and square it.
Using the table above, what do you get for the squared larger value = 27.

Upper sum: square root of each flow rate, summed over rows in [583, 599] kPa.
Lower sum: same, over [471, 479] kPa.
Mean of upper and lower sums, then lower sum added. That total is 66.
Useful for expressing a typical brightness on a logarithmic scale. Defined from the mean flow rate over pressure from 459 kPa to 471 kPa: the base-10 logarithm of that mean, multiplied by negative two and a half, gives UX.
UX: -5.578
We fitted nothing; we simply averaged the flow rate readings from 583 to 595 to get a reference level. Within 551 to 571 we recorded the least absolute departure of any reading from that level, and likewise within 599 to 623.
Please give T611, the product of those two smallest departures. 16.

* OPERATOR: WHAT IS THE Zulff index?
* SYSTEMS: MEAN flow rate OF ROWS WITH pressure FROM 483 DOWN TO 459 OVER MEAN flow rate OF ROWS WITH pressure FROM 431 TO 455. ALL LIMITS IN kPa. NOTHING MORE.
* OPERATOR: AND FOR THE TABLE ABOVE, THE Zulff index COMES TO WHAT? 0.96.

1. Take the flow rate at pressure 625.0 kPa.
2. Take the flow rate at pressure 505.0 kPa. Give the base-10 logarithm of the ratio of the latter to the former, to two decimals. 0.22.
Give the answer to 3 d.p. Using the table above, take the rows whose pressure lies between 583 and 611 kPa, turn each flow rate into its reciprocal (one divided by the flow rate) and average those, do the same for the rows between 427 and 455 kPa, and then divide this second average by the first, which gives 1.023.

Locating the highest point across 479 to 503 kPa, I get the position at 501.0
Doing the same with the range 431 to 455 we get 437.0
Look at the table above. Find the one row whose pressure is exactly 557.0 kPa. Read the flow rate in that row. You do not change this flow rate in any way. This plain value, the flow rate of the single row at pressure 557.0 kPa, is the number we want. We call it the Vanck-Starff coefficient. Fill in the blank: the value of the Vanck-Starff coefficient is 172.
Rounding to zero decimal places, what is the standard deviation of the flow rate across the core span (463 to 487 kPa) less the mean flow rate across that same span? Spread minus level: -165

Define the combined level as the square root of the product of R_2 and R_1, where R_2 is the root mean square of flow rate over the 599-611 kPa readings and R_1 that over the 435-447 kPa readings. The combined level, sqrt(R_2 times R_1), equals 179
